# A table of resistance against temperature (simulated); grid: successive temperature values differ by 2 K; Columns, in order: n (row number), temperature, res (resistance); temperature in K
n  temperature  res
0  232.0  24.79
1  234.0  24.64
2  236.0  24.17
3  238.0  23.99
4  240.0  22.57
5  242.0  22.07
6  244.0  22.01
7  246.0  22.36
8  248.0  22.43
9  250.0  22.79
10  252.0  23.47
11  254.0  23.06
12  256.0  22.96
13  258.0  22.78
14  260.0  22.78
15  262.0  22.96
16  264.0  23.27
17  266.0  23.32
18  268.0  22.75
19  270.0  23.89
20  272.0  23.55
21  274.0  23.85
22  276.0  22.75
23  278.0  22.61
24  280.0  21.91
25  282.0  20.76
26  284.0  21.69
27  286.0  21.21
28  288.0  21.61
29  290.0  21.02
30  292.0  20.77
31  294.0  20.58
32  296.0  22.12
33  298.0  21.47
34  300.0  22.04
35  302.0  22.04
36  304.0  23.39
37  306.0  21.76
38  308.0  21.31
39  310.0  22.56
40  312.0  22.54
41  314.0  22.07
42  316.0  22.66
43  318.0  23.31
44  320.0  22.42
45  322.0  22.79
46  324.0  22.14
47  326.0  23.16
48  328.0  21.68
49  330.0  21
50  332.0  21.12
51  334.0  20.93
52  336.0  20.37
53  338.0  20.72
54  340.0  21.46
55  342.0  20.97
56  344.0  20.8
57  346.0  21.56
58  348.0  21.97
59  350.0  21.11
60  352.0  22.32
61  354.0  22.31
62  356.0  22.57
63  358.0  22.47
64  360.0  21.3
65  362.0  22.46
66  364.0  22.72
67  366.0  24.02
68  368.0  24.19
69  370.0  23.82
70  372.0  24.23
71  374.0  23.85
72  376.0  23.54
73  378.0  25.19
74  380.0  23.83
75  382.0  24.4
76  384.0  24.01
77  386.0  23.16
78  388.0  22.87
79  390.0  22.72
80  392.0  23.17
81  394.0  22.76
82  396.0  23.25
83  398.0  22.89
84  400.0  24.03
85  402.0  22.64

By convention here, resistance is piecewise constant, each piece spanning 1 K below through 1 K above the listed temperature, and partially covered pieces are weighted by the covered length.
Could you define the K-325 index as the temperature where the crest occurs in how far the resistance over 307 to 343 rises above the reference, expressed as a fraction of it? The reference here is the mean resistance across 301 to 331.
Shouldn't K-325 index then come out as 318.0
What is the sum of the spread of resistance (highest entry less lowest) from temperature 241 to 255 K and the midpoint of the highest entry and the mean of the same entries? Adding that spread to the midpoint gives 24.5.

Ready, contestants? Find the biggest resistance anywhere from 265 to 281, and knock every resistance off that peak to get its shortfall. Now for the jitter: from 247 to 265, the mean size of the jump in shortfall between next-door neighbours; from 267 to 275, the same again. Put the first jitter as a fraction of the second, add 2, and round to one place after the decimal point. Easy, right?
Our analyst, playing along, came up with 2.5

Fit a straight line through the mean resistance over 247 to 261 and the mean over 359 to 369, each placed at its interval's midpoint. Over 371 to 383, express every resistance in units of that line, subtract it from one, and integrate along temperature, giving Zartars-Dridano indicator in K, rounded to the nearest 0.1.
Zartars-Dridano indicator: -0.6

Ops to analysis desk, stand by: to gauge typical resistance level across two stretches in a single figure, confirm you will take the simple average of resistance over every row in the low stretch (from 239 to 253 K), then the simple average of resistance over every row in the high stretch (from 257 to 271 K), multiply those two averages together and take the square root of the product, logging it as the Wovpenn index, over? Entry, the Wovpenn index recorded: 22.8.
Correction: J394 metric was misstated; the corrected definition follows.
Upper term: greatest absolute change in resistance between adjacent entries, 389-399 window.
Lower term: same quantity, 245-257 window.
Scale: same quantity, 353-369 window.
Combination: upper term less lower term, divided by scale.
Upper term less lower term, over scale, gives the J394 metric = -0.1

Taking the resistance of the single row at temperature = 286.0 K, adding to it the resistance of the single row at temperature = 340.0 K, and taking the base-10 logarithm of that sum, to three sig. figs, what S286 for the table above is 1.63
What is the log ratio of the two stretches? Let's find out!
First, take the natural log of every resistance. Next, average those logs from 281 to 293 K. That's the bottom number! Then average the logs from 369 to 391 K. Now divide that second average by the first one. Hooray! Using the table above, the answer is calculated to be 1.04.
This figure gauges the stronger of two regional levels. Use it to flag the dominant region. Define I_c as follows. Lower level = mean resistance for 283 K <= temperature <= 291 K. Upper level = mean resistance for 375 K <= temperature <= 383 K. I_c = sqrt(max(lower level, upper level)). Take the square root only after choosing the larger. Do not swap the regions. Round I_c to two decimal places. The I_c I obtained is 4.92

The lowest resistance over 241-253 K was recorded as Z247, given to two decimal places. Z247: 22.01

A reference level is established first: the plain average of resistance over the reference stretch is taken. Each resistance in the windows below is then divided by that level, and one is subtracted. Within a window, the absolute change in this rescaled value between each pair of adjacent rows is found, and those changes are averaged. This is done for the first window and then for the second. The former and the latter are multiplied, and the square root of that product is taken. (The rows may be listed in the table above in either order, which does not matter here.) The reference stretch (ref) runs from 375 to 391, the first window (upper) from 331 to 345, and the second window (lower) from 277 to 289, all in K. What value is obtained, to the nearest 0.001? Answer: 0.023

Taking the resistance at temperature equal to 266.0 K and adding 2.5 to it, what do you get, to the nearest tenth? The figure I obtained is 25.8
